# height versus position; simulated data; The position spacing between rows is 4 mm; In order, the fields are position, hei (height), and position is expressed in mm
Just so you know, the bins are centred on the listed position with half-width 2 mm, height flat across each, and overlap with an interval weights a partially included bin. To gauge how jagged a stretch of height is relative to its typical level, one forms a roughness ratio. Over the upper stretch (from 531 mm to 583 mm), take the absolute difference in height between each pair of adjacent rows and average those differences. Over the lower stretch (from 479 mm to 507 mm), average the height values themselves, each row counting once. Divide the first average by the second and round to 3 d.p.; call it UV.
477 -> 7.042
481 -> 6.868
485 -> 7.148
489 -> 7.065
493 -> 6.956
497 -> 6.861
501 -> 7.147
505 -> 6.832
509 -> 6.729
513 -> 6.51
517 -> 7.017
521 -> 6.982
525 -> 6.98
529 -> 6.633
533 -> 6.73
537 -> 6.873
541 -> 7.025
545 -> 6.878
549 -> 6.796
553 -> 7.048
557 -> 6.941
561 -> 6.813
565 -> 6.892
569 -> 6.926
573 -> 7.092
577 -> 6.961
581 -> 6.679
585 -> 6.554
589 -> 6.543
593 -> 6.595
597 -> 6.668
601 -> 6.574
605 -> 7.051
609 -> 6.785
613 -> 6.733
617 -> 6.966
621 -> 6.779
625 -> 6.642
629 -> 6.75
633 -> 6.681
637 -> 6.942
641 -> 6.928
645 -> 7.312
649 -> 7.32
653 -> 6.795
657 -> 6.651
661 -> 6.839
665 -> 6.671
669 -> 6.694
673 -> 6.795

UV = 0.020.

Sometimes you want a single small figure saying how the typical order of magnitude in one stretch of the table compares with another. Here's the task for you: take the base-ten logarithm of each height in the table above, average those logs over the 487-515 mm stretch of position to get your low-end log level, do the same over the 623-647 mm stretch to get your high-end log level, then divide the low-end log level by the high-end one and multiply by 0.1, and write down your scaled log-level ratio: 0.100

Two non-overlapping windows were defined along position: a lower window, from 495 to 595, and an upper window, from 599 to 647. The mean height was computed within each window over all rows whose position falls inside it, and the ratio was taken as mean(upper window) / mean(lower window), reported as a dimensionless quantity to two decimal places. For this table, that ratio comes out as 1.00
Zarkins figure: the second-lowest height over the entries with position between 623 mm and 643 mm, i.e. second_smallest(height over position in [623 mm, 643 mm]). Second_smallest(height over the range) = 6.681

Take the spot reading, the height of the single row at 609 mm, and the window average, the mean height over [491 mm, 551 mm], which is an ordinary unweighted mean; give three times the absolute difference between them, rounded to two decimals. 0.23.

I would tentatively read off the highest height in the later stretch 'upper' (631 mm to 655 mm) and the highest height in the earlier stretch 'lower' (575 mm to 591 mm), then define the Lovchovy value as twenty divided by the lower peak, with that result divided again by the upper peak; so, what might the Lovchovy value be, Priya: 0.393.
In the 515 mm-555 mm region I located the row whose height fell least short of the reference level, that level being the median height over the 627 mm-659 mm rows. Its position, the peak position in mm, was 553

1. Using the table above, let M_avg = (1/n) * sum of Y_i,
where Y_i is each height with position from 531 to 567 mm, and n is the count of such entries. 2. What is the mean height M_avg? 6.89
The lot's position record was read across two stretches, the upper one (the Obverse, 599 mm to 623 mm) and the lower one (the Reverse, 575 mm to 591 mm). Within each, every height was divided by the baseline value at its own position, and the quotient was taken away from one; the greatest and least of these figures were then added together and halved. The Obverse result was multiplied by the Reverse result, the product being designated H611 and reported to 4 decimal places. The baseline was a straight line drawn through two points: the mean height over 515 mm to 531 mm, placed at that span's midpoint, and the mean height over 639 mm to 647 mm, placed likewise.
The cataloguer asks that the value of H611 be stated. 0.0012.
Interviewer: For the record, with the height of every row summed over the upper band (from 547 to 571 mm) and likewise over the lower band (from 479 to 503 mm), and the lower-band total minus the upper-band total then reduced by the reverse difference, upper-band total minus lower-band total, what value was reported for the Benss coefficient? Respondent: 1.3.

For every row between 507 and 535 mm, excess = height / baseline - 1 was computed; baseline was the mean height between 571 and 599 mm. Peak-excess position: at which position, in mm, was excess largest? 517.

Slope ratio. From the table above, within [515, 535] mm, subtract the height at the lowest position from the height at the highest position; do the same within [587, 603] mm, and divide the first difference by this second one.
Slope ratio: -9.3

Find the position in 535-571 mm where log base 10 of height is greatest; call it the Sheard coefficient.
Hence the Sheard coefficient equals 553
